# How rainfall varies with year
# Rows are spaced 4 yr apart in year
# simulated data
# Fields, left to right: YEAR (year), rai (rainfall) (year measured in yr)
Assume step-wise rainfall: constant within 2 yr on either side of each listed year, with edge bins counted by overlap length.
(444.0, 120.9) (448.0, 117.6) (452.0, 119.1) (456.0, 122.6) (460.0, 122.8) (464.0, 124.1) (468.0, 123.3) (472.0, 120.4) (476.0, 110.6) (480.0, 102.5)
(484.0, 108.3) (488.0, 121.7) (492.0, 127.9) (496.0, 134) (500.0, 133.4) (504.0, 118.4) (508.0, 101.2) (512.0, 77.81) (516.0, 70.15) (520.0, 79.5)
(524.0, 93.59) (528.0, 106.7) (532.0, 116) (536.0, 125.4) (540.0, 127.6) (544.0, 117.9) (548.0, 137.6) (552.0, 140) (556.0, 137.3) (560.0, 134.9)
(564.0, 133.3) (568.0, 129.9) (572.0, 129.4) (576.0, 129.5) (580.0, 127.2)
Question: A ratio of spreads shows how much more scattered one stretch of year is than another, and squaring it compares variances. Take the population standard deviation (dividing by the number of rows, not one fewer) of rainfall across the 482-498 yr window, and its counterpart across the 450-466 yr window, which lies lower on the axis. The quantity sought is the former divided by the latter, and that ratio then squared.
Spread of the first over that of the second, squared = 26.4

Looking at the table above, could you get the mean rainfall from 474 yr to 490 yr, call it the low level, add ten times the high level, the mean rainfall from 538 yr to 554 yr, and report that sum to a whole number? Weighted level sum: 1419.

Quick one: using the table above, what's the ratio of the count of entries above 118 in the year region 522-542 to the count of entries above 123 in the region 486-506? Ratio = 0.67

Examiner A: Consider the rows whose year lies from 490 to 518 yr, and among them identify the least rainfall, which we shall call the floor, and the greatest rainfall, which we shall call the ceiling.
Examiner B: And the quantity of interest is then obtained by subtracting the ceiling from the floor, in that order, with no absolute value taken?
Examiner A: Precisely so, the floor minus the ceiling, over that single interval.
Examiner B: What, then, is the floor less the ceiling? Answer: -64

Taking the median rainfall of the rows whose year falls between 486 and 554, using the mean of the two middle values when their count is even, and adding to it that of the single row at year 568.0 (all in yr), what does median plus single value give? 248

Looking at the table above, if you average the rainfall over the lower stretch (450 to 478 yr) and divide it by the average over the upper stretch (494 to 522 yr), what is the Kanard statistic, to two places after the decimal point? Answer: 1.18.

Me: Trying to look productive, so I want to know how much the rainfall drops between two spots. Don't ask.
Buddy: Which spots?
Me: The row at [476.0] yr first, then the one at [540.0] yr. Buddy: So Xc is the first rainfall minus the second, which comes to -17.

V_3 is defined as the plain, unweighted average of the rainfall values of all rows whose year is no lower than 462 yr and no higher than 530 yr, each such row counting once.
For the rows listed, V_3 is 109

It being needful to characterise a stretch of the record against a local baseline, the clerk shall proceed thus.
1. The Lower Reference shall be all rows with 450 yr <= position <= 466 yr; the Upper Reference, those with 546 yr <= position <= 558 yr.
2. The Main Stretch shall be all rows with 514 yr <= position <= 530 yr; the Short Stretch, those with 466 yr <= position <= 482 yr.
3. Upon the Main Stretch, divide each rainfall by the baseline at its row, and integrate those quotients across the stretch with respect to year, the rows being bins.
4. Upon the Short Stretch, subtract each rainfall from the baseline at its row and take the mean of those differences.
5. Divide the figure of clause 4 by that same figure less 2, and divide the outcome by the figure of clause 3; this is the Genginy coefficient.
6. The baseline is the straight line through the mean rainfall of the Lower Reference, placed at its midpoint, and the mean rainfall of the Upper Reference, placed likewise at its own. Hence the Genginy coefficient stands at 0.117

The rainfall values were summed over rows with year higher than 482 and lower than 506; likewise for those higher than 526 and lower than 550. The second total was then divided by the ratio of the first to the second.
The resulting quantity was 719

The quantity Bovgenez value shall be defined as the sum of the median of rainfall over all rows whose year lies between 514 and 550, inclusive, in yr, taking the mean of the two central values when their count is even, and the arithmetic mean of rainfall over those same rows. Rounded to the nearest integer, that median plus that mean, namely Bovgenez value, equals 224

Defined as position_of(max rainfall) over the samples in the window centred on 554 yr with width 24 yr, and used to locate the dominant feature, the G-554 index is 552.0 yr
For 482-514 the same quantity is 496.0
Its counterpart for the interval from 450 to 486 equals 464.0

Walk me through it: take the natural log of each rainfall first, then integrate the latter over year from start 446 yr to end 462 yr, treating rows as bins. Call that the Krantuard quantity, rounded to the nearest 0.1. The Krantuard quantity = 76.7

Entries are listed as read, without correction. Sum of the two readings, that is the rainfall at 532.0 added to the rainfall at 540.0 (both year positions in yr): 244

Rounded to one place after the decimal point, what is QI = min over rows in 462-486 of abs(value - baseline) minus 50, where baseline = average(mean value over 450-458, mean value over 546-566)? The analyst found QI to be -45.4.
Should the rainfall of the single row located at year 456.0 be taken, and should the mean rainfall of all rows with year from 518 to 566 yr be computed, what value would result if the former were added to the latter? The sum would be 243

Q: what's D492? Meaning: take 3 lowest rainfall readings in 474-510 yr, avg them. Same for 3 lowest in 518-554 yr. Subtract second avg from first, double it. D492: 21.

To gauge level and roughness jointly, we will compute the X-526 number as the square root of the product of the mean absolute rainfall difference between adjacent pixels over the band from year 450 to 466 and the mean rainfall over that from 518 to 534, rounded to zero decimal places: 13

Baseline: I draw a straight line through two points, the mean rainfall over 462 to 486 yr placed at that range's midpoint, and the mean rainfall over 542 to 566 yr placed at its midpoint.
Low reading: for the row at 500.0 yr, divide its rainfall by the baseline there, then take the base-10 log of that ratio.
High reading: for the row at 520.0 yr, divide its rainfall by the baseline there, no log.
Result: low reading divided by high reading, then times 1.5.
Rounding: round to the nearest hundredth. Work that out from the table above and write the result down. 0.10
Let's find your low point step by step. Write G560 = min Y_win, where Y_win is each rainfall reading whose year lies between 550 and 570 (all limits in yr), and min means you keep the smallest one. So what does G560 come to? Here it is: 129.9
